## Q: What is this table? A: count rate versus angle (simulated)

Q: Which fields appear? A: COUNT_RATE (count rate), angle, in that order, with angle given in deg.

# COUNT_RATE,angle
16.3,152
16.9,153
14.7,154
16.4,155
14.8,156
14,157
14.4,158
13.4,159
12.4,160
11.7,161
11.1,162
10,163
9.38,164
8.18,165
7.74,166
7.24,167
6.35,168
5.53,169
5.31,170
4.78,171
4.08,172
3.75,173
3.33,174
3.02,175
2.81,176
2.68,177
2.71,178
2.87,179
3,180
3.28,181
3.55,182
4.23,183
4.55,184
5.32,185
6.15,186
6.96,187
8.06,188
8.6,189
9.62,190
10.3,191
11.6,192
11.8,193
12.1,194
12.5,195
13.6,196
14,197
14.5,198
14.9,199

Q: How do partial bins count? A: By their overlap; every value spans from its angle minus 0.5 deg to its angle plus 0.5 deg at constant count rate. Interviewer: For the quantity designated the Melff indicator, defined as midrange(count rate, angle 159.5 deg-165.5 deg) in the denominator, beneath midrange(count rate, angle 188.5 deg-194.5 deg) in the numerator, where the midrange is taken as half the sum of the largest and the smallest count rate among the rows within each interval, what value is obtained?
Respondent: 1.0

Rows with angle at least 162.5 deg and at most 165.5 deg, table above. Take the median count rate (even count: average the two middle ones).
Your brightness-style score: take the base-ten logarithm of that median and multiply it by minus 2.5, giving -2.43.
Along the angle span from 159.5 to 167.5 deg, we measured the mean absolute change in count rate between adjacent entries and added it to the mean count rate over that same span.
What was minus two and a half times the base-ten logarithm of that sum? -2.5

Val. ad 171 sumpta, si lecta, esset 4.78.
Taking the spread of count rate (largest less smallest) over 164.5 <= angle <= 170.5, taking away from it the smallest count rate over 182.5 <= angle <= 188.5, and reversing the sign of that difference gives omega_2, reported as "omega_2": 1.4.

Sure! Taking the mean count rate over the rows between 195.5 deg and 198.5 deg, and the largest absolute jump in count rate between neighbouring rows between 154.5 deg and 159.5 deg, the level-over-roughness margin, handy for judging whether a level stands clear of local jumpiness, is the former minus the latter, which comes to 12.4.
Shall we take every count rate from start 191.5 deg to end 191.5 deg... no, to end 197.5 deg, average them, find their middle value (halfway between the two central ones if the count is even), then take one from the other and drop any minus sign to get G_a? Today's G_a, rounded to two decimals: 0.30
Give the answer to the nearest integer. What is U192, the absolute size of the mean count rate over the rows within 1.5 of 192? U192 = 11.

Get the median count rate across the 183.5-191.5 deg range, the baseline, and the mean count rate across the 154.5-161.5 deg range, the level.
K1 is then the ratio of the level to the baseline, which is 1.85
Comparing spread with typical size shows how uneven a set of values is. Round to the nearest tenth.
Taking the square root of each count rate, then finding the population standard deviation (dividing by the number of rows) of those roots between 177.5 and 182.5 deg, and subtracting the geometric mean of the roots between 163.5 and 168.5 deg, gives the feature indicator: -2.7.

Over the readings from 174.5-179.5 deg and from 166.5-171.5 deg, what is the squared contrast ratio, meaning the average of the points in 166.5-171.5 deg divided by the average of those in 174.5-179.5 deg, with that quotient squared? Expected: 4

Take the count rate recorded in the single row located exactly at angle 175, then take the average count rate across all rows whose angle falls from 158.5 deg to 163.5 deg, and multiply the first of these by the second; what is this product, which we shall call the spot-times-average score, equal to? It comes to 35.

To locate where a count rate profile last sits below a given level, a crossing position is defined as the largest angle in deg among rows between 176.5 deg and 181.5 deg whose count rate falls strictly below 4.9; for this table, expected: 181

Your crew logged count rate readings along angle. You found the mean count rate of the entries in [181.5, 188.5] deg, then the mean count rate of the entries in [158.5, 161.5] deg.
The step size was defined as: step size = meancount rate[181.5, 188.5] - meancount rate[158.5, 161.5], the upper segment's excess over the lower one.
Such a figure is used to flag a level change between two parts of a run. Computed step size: -7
